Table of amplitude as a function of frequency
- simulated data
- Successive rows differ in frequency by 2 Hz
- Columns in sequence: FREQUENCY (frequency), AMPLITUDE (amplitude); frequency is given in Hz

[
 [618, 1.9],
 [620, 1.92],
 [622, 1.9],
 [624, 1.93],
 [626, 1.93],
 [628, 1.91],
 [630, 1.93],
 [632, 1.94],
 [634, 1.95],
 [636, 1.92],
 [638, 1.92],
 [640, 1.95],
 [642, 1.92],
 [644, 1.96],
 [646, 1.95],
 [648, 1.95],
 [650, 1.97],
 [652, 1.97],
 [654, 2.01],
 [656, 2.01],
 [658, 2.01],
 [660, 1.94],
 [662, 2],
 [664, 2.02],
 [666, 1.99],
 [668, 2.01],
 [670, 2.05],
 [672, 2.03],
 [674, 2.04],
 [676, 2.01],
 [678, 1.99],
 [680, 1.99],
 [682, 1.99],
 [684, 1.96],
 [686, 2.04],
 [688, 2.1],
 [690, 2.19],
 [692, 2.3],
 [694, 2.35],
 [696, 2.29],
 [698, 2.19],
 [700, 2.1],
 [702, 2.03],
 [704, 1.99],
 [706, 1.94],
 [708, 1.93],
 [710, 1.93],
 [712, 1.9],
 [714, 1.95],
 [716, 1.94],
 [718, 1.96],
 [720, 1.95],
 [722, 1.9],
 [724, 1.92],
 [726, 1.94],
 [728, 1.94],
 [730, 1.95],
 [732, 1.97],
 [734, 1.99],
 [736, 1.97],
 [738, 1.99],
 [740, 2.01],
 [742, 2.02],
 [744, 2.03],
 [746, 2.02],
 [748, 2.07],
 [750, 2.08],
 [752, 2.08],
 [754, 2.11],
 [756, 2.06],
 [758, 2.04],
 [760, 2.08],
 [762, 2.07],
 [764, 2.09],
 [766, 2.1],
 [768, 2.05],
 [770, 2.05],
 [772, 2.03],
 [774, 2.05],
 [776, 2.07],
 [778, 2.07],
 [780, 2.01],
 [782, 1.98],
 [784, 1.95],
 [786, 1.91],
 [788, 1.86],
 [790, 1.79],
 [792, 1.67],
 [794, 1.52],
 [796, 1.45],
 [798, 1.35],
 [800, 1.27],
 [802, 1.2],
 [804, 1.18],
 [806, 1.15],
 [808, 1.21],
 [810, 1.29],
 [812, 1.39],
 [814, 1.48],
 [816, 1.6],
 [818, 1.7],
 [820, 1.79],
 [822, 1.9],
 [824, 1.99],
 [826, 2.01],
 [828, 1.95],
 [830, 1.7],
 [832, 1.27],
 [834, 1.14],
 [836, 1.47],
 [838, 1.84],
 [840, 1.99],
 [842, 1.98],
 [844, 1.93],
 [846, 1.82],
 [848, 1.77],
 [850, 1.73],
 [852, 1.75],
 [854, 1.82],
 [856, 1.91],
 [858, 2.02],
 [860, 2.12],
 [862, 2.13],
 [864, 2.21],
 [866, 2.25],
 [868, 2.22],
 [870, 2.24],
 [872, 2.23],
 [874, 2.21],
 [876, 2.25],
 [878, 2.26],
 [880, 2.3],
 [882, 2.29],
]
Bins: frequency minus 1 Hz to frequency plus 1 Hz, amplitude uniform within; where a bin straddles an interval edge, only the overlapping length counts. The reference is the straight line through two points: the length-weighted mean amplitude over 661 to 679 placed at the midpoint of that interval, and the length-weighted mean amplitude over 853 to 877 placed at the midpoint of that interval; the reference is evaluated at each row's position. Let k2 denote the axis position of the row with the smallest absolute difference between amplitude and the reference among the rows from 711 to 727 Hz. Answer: 718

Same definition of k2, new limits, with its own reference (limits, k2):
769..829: 776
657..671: 658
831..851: 840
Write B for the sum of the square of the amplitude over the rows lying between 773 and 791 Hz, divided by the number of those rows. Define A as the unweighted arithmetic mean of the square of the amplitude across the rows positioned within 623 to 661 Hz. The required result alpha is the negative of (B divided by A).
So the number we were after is -1.02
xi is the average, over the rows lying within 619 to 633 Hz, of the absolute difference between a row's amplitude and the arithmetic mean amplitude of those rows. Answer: 0.011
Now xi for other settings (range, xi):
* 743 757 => 0.024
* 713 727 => 0.016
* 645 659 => 0.024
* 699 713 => 0.056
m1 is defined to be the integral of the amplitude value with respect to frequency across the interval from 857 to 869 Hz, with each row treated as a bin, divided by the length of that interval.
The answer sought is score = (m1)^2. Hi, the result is 4.66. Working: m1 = 2.16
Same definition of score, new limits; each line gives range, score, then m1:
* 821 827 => 3.87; 1.97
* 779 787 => 3.85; 1.96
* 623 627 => 3.72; 1.93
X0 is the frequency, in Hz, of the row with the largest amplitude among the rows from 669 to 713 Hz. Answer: 694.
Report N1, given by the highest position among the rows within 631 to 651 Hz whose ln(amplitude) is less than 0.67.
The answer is 648 Hz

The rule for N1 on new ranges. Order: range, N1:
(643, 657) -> 648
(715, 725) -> 724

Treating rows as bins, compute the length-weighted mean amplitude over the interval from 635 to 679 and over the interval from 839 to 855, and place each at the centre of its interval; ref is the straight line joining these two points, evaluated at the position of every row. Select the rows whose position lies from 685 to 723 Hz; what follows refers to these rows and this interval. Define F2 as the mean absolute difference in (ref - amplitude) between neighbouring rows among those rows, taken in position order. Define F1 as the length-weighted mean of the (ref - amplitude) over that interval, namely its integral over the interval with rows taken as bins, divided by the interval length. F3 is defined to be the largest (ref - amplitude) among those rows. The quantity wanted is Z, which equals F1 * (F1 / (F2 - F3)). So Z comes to 1.81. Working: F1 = -0.10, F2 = 0.05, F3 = 0.04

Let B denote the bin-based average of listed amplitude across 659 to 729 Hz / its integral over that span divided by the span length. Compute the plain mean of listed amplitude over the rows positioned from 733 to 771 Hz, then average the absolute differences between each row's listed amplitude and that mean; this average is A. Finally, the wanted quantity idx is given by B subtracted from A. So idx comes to -2.0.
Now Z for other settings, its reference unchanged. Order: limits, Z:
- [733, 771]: 0.27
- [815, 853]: -0.02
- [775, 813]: -0.13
